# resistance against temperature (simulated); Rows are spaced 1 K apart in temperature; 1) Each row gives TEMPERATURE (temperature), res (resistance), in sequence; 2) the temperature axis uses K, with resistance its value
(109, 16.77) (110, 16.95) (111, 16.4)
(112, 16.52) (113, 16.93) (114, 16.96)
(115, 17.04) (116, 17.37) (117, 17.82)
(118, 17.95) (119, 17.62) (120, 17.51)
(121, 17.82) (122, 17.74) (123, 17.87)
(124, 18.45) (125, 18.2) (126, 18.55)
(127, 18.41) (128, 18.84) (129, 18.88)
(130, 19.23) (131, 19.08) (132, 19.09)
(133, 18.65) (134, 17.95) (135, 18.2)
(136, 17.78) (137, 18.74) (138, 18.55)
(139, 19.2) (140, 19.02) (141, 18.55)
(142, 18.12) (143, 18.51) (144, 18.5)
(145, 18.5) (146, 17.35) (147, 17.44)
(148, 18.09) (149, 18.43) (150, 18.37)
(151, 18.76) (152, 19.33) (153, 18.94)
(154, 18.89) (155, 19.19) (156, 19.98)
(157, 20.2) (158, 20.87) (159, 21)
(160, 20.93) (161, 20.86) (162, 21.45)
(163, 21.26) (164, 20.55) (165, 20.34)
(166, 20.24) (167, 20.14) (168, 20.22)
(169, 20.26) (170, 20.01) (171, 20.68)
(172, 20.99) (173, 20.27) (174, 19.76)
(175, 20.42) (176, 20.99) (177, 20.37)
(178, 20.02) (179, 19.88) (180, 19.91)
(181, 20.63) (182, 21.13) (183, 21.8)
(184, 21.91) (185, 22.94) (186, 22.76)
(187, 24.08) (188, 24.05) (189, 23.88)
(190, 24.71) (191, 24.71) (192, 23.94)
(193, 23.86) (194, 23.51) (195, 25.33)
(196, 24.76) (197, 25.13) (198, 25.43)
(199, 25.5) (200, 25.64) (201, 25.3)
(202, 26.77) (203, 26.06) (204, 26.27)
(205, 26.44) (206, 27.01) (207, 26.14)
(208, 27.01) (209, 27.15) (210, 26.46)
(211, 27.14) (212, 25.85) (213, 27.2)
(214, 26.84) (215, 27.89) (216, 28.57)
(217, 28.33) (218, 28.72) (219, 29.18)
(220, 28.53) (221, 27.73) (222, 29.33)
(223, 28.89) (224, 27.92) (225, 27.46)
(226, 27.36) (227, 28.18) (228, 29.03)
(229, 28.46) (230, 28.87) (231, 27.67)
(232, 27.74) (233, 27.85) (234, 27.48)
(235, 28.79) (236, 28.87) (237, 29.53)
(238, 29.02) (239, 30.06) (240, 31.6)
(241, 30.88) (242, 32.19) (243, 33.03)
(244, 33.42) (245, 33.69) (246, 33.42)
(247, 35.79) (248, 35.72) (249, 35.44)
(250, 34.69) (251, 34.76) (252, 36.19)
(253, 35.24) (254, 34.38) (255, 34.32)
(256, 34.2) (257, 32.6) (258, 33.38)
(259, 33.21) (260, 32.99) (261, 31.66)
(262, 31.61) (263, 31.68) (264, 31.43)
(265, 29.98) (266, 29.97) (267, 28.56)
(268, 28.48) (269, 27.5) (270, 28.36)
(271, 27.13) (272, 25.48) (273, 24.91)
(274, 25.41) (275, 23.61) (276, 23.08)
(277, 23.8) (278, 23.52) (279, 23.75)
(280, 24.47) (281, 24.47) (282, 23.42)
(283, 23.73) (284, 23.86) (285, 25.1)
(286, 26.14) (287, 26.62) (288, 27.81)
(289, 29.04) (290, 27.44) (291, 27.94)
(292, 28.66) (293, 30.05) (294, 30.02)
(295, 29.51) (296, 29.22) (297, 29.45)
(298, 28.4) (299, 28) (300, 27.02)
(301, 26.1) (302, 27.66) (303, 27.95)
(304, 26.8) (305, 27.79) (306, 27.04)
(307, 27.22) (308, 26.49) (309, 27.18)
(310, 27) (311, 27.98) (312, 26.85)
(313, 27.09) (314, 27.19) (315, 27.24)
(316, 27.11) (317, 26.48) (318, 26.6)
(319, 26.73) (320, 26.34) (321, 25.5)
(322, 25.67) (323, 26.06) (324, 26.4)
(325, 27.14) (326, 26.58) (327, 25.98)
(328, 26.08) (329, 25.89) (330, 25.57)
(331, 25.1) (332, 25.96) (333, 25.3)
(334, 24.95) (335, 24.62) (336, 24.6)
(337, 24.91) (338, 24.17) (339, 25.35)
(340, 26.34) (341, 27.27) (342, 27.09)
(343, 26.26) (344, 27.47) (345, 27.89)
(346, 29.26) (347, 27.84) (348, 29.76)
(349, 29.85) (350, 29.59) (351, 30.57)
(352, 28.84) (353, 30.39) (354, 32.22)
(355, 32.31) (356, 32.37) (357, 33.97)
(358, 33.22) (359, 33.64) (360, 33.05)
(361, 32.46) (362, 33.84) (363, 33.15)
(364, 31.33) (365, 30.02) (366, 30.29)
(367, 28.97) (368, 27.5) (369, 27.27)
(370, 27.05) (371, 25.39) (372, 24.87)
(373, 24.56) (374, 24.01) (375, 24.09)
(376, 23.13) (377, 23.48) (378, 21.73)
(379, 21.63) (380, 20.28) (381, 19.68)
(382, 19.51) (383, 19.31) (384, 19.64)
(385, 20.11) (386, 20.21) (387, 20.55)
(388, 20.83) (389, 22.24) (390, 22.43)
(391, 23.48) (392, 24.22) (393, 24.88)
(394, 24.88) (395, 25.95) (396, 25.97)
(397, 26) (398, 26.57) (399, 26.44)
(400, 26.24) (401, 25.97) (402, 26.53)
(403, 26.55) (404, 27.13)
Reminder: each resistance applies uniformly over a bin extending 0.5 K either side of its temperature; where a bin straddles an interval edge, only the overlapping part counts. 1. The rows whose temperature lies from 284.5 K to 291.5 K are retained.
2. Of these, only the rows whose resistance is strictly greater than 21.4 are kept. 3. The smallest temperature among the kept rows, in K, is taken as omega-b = 285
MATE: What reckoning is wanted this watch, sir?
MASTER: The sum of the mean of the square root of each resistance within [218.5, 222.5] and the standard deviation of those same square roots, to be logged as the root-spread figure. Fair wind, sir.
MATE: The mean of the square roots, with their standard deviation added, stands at 5.4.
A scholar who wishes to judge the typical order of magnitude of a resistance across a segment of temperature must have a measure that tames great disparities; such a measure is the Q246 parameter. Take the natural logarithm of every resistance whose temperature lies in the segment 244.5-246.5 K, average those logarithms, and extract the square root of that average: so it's 1.87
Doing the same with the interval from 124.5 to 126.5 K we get 1.71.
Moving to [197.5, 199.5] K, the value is 1.80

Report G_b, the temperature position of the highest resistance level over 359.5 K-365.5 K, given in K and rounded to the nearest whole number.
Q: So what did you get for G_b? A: 362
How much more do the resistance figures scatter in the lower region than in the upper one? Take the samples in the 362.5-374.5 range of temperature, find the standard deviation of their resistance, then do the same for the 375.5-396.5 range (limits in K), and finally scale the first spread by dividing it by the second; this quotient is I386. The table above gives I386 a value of 1.3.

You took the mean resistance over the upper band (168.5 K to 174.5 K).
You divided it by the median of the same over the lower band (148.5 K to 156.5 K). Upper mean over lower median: 1.07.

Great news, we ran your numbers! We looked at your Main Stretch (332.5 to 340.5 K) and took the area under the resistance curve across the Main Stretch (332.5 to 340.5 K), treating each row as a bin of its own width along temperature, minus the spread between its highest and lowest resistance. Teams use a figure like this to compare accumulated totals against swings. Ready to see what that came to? 198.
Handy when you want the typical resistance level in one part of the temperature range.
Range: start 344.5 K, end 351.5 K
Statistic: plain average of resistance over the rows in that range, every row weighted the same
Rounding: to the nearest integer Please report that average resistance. 29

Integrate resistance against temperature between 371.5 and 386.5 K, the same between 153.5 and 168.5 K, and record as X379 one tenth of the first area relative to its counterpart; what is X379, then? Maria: 0.11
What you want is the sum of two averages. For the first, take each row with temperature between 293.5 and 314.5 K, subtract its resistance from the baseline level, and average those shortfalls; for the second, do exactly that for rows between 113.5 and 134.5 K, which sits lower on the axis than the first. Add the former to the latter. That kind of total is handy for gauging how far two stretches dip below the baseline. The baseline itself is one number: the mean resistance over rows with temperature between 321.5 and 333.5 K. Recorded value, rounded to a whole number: 6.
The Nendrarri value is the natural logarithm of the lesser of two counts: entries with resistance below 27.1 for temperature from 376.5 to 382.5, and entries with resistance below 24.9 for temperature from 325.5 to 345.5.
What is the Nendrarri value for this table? 1.1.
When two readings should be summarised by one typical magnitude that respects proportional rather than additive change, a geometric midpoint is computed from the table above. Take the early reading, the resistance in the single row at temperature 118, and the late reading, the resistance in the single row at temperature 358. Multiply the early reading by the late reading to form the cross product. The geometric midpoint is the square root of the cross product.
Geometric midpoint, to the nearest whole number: 24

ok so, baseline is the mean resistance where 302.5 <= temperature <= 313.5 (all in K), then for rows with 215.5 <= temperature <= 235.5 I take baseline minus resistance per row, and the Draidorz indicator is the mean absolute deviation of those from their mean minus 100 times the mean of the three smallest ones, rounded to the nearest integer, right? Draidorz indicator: 197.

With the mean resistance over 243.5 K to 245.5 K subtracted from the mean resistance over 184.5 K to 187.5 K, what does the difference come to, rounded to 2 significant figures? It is -10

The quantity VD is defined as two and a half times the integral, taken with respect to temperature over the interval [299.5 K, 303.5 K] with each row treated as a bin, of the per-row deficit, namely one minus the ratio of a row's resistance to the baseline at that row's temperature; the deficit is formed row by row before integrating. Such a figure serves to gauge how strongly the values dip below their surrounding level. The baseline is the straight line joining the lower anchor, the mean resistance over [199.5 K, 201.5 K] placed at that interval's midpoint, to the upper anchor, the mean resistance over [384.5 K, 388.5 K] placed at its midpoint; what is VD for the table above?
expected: -2.0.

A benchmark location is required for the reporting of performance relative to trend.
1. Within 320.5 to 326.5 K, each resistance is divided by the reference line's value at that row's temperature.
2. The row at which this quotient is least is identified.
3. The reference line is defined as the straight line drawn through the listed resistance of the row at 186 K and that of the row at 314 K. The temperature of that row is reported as 321 K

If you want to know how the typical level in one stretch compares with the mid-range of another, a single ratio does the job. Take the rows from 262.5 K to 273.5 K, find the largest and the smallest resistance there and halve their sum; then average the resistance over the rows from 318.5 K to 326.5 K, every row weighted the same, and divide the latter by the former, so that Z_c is 0.93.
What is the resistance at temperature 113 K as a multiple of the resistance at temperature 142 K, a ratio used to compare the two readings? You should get 0.93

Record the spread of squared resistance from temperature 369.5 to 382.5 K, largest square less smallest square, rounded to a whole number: 351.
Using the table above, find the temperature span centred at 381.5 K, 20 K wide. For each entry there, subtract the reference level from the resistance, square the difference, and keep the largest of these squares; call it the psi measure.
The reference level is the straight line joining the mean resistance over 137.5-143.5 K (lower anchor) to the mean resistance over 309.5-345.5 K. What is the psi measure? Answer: 84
